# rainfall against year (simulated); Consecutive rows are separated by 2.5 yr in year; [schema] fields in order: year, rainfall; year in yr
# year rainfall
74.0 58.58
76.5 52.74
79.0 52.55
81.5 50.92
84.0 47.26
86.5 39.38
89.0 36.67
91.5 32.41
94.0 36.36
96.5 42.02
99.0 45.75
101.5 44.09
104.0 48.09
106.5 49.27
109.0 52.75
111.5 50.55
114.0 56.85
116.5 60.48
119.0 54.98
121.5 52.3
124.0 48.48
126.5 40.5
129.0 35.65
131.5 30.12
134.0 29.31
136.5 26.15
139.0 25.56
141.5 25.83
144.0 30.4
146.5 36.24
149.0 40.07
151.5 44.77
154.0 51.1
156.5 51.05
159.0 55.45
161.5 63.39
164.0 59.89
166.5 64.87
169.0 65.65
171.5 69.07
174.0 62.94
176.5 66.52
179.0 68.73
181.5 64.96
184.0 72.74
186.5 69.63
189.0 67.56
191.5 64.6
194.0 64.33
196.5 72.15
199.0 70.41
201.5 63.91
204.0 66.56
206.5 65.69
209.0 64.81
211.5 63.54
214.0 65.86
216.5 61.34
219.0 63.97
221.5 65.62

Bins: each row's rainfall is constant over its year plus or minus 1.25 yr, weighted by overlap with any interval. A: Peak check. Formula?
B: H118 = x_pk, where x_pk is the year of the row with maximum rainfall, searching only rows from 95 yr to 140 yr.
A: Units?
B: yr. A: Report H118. 116.5 yr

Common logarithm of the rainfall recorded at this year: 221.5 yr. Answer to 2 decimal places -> 1.82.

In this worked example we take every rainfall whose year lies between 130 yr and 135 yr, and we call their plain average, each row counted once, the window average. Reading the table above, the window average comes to 30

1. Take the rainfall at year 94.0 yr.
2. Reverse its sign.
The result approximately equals -36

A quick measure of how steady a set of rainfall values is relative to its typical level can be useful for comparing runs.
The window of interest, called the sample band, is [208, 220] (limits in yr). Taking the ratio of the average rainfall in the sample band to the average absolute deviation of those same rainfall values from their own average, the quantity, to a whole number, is 55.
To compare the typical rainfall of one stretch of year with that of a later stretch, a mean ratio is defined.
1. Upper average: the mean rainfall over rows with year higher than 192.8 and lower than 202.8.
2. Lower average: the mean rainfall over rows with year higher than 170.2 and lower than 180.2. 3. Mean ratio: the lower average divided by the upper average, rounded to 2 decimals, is 0.99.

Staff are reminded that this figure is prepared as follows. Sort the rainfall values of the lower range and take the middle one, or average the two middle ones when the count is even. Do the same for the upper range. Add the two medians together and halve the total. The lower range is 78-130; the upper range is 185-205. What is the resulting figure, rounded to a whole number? 58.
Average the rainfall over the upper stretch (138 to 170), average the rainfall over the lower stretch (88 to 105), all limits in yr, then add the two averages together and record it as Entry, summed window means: 88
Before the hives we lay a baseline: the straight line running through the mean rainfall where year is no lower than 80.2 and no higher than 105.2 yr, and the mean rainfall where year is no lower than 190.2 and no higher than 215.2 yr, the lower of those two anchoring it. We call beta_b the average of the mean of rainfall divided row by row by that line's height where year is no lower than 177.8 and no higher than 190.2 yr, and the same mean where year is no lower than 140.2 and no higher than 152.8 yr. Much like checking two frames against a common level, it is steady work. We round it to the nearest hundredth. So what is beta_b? 0.88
